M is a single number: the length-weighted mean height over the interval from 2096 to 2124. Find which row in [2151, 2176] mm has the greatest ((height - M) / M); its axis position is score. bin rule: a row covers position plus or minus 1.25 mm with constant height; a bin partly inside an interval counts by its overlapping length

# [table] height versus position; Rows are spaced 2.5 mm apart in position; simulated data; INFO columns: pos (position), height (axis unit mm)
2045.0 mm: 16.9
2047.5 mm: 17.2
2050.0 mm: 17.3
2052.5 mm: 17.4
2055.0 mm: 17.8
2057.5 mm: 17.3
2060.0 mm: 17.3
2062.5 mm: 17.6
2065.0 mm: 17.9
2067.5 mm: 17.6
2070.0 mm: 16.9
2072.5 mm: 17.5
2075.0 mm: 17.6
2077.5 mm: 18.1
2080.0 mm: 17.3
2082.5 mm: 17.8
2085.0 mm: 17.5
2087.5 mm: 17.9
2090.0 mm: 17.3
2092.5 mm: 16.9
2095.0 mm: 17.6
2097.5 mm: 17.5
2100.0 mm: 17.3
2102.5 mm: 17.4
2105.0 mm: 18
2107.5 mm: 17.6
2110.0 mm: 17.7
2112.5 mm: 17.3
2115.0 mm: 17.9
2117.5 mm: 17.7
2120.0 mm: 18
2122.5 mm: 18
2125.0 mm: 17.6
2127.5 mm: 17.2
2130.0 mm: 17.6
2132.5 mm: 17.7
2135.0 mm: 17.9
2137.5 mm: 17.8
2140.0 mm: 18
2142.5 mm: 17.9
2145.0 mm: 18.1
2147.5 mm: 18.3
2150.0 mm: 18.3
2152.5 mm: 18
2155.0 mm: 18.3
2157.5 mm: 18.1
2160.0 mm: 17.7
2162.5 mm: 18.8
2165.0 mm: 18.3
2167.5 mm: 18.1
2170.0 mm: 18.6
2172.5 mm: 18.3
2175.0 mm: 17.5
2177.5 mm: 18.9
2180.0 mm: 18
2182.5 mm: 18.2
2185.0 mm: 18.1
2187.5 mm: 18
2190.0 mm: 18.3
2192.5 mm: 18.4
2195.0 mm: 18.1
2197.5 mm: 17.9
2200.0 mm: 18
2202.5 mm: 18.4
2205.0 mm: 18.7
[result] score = 2162.5 mm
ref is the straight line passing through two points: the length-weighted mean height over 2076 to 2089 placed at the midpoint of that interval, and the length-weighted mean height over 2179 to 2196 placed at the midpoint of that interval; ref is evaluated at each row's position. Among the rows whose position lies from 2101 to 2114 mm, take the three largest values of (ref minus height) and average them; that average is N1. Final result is 0.38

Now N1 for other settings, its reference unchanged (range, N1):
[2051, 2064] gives 0.27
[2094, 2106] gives 0.38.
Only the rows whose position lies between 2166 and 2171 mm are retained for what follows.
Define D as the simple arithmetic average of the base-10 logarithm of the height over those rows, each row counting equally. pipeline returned 1.26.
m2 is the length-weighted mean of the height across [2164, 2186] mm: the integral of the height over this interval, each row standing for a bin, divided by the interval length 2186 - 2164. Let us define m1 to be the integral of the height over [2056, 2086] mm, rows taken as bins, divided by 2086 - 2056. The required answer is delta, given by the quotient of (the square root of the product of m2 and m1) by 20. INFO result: 0.894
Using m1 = 17.5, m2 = 18.2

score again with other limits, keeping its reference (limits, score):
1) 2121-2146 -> 2145.0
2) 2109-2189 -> 2177.5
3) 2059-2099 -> 2077.5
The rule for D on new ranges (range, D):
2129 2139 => 1.25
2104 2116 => 1.25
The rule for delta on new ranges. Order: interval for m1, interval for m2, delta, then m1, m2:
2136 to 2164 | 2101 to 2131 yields 0.894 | 18.1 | 17.7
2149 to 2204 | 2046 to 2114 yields 0.892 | 18.2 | 17.5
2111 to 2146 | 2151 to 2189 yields 0.899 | 17.8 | 18.2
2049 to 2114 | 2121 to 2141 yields 0.881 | 17.5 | 17.7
